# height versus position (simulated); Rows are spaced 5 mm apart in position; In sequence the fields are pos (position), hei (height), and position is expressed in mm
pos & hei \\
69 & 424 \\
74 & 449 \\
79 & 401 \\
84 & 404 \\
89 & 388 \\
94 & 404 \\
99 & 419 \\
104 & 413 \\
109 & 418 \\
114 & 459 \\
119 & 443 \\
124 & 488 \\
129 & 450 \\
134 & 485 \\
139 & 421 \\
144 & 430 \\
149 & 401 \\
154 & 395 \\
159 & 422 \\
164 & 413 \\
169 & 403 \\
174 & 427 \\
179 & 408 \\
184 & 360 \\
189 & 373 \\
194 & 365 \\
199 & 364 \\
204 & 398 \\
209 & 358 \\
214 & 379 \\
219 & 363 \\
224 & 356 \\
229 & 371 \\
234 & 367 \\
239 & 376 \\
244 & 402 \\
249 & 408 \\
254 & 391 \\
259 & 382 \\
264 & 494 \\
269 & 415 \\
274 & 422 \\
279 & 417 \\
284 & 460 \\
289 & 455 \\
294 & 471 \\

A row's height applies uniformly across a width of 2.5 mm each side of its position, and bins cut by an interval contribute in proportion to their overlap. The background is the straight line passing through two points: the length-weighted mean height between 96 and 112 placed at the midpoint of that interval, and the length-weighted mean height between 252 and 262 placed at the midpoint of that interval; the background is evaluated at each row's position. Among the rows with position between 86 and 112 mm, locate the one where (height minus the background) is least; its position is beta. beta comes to 89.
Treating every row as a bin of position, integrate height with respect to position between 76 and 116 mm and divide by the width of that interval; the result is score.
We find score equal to 413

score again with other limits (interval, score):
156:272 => 391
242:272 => 416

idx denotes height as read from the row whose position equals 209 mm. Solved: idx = 358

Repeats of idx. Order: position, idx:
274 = 422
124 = 488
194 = 365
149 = 401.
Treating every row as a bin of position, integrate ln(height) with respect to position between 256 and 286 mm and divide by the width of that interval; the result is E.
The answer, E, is 6.06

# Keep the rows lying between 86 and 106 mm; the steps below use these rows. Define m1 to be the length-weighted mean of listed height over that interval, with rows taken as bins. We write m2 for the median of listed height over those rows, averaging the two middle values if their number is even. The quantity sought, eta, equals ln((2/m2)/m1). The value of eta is -11.3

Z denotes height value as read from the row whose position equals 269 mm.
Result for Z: 415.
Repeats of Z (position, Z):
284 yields 460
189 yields 373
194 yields 365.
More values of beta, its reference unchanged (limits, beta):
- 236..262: 239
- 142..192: 184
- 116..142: 139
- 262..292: 269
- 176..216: 184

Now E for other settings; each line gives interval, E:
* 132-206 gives 6.00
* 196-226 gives 5.91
